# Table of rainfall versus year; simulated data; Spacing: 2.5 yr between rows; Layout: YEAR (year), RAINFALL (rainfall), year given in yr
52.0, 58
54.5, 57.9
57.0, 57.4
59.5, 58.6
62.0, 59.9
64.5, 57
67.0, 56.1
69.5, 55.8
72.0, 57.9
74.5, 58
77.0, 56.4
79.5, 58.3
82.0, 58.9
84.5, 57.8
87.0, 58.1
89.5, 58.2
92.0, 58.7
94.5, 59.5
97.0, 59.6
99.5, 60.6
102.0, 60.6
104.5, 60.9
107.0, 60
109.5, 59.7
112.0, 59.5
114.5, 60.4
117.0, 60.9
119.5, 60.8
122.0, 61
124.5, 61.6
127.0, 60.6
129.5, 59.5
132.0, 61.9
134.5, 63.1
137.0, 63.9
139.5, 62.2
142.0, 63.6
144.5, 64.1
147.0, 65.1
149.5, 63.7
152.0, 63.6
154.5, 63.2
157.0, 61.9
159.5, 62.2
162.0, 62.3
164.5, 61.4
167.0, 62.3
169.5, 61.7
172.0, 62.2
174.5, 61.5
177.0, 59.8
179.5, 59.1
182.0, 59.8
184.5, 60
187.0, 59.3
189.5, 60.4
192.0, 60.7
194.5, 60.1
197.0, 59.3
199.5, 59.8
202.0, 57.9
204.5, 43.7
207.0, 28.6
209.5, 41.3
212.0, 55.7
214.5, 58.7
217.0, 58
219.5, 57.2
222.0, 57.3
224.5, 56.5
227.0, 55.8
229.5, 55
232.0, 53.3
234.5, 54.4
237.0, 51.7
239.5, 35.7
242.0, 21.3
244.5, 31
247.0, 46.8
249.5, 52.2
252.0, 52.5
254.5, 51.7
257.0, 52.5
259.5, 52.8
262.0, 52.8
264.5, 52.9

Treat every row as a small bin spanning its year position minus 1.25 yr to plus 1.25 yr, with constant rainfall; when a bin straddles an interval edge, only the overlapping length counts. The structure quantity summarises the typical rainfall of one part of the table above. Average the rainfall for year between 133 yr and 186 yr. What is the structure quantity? 62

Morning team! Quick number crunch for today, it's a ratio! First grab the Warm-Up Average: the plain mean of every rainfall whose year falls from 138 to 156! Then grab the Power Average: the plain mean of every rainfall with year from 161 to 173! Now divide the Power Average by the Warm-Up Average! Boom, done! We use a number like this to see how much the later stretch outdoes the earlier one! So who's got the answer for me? 0.97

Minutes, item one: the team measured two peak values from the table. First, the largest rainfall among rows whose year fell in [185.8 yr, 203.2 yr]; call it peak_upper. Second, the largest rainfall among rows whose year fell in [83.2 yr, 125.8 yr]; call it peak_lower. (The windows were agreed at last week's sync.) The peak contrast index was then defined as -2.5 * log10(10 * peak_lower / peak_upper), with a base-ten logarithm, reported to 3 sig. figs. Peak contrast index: -2.52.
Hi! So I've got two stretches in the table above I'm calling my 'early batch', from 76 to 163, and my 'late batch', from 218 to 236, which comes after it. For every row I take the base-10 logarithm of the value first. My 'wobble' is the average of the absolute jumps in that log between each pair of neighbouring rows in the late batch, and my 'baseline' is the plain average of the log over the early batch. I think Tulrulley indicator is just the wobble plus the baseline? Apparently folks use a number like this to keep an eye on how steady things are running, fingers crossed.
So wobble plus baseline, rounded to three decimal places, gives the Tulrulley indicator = 1.791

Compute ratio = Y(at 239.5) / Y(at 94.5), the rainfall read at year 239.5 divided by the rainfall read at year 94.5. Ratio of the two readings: 0.60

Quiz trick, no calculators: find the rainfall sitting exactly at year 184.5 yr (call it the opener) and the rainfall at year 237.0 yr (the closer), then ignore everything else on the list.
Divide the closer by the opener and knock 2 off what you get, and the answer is -1.14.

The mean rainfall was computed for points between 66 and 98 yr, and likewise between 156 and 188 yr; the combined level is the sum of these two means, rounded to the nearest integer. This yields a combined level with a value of 119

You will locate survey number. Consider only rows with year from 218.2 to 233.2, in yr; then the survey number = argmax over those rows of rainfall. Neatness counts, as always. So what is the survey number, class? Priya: 222.0 yr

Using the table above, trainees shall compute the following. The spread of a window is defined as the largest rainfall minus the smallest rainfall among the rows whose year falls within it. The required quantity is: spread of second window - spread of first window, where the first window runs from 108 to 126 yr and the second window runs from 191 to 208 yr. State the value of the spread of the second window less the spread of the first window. 30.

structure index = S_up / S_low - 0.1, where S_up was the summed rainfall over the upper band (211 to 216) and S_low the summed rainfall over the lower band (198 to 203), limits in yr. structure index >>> 0.87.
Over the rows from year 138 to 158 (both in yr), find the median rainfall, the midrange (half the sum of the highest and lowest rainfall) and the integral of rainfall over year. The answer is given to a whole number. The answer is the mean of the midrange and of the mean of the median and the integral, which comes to 365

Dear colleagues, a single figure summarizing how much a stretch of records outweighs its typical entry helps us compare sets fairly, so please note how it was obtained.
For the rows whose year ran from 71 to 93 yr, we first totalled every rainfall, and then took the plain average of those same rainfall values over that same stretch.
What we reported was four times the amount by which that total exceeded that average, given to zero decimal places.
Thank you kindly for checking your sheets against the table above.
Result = 1857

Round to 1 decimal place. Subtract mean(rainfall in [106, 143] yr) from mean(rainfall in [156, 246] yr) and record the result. -6.6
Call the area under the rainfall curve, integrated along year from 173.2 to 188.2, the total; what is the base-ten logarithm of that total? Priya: 2.95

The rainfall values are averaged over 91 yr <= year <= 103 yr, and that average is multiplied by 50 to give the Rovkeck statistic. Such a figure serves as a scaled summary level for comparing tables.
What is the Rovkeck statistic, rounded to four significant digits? 2990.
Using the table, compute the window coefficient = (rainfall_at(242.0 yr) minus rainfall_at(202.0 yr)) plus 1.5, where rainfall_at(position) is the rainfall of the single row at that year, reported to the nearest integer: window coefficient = -35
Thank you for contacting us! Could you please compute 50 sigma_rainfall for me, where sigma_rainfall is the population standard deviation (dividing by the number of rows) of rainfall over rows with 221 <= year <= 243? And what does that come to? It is 579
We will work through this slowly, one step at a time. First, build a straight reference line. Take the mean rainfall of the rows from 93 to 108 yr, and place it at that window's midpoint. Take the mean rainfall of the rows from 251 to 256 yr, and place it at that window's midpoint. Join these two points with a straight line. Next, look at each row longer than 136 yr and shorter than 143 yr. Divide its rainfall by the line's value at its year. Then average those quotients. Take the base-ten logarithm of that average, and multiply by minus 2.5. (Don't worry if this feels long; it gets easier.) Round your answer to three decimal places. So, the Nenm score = -0.091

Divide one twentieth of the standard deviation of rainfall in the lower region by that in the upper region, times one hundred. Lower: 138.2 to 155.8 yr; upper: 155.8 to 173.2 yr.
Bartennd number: 13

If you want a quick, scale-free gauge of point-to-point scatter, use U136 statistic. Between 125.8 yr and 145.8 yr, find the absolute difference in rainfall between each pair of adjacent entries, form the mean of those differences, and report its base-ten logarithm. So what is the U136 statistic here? 0.11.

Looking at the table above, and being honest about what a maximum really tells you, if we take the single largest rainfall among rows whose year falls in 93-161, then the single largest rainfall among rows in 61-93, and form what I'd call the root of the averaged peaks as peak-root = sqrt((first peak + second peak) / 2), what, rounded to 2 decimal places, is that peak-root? 7.91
